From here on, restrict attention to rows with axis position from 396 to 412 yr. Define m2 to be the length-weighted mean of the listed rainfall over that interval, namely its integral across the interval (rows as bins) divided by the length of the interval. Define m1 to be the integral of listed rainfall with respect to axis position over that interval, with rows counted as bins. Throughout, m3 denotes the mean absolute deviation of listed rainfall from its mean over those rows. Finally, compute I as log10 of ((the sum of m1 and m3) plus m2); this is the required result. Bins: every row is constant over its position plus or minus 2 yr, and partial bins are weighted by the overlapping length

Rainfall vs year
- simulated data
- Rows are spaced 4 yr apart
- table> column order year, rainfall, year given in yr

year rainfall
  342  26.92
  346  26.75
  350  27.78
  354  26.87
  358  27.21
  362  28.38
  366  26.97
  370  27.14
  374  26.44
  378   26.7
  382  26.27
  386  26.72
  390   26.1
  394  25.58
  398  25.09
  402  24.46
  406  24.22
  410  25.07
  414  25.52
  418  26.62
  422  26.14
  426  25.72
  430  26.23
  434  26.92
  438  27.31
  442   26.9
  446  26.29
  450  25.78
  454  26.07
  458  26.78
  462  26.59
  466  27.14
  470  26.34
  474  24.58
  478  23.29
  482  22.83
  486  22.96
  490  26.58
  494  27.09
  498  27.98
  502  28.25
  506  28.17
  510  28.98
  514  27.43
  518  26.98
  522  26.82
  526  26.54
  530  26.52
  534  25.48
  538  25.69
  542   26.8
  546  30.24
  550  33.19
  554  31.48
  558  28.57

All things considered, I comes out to 2.62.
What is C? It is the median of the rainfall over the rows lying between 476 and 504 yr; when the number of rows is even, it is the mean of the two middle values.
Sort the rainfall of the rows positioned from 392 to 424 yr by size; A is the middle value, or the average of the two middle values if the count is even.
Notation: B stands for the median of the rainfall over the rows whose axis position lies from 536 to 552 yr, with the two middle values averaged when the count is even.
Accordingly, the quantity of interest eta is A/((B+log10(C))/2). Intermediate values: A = 25.3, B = 28.5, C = 26.6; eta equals 1.69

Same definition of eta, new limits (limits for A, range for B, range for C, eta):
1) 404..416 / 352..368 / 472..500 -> 1.76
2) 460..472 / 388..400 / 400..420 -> 1.97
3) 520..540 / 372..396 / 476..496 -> 1.91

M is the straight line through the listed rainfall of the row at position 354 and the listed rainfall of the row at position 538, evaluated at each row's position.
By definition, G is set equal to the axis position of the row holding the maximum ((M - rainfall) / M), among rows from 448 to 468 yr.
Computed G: 450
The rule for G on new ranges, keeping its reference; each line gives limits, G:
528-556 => 534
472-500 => 482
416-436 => 426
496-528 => 526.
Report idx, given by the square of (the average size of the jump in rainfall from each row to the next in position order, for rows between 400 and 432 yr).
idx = 0.3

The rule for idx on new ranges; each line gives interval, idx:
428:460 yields 0.3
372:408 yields 0.2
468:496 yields 1.7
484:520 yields 1.0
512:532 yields 0.1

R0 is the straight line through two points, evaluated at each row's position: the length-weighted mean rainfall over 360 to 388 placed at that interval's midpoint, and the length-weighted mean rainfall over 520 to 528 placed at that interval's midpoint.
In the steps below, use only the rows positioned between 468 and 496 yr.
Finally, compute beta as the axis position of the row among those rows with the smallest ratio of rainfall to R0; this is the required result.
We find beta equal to 482 yr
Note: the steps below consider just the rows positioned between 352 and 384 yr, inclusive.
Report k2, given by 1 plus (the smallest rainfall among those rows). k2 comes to 27.3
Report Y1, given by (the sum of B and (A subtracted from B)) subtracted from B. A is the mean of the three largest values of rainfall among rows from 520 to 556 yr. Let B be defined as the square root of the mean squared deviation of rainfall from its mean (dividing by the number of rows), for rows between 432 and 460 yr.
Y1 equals 31.1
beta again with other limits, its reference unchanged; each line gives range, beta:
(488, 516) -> 490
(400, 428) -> 406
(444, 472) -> 450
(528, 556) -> 534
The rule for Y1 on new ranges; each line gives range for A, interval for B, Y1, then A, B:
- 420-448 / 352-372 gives 26.5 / 27.0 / 0.5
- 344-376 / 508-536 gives 26.8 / 27.8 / 1.0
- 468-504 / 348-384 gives 27.2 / 27.8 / 0.6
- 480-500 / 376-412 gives 26.3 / 27.2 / 0.9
